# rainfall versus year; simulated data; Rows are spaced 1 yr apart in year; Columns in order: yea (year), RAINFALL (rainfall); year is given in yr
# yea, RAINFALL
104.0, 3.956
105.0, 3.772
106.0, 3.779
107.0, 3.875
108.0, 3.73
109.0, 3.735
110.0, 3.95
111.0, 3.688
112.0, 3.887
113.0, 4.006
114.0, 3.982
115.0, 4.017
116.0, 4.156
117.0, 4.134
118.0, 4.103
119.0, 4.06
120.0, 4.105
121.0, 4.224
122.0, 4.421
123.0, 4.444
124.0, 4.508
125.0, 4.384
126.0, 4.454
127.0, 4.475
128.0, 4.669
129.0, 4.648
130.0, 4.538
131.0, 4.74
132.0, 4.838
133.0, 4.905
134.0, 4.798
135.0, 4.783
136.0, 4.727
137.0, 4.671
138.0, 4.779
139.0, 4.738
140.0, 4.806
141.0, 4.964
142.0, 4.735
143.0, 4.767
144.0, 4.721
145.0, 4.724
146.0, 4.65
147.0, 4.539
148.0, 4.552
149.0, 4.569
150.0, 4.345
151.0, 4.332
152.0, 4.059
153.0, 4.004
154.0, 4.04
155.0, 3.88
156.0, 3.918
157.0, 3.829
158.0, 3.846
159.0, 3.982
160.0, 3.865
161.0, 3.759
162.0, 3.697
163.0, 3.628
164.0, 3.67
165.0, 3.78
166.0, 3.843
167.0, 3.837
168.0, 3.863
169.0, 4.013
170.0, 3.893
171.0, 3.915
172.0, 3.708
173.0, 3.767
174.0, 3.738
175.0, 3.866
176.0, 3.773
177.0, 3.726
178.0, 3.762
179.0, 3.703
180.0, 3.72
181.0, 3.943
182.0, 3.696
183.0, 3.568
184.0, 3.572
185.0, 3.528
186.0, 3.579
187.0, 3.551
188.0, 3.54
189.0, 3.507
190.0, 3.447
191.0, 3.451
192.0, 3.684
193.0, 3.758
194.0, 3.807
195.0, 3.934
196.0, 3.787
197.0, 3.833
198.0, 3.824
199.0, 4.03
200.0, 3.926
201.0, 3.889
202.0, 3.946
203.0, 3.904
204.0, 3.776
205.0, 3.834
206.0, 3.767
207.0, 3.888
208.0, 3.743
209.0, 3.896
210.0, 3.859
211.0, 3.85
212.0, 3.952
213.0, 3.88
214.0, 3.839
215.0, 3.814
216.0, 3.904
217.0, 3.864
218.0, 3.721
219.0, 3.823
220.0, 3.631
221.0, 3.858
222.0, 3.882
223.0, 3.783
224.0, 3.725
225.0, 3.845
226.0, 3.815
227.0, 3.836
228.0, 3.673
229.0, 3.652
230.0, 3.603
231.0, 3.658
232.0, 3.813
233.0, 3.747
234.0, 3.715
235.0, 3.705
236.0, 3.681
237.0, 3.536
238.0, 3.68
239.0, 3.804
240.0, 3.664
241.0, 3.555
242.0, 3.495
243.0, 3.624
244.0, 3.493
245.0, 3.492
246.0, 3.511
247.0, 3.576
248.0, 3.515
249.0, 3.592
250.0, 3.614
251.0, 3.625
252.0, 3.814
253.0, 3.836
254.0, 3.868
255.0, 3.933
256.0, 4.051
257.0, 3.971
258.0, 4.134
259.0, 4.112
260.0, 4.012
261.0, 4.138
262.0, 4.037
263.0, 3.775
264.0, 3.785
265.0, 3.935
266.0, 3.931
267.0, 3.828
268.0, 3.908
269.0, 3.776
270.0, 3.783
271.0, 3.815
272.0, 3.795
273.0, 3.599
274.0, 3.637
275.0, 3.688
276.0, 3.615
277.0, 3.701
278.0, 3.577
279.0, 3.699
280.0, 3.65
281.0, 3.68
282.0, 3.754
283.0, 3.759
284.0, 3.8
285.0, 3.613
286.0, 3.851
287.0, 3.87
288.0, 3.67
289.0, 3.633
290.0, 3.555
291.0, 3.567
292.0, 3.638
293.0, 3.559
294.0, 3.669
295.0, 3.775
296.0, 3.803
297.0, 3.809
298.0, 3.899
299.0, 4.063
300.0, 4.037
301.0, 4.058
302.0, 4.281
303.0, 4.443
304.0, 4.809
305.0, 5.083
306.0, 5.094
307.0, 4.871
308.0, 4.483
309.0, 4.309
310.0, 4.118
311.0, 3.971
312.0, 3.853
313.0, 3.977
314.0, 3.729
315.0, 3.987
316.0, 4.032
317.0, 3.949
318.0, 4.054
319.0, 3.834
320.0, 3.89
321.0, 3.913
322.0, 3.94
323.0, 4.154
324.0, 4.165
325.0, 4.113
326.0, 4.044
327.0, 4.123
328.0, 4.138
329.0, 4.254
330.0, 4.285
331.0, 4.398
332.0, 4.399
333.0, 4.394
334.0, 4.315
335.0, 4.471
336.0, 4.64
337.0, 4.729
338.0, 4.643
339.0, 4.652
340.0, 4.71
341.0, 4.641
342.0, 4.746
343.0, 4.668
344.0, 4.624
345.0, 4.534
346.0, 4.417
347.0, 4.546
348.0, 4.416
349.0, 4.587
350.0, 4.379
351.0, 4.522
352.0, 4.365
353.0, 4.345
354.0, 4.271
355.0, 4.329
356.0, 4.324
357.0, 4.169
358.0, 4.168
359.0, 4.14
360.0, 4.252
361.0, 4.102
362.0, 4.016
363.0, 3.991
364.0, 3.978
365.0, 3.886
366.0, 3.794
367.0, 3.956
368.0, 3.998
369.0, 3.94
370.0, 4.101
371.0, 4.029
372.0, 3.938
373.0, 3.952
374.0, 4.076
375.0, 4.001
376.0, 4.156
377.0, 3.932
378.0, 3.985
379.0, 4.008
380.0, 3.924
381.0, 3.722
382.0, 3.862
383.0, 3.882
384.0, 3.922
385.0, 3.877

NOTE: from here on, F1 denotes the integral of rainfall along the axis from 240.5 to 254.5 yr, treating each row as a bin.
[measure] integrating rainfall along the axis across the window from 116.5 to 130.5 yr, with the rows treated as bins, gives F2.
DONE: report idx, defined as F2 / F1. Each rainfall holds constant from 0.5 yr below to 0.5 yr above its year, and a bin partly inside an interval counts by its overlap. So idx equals 1.21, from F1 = 50.6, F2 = 61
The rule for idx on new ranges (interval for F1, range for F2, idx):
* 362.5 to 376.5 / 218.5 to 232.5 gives 0.94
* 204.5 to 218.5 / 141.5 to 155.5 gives 1.15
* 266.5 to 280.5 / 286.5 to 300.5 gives 1.01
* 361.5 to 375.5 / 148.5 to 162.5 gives 1.01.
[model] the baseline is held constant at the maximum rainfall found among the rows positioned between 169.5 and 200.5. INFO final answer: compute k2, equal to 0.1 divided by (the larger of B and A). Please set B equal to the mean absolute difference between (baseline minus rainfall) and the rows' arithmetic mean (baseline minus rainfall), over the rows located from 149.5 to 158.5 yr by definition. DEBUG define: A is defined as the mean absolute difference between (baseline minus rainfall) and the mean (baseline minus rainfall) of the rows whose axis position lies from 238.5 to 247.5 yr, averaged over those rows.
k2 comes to 0.7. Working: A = 0.079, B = 0.147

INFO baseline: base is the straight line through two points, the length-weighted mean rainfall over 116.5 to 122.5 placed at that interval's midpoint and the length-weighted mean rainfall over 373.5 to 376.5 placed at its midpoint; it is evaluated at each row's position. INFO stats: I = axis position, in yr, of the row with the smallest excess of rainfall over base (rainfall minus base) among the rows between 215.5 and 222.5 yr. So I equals 220.0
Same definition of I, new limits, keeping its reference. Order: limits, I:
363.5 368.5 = 366.0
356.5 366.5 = 366.0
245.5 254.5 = 246.0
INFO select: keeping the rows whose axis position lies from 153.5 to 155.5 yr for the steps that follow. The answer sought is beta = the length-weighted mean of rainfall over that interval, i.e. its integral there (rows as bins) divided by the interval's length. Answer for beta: 3.96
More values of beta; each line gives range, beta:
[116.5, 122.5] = 4.17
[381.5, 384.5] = 3.89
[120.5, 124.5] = 4.40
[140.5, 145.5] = 4.78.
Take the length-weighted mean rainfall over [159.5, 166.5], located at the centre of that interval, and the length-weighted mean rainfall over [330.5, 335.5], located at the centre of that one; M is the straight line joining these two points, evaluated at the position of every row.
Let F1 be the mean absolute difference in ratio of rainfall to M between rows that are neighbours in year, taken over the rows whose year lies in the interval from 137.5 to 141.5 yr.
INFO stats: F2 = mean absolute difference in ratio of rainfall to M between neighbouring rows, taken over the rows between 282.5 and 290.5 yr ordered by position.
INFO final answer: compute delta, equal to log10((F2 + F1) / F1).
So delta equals 0.33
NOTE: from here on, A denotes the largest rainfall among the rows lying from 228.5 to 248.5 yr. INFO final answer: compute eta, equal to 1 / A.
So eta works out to 0.262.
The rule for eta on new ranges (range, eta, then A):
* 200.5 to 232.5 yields 0.253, 3.952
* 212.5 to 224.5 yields 0.256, 3.904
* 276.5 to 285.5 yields 0.263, 3.8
